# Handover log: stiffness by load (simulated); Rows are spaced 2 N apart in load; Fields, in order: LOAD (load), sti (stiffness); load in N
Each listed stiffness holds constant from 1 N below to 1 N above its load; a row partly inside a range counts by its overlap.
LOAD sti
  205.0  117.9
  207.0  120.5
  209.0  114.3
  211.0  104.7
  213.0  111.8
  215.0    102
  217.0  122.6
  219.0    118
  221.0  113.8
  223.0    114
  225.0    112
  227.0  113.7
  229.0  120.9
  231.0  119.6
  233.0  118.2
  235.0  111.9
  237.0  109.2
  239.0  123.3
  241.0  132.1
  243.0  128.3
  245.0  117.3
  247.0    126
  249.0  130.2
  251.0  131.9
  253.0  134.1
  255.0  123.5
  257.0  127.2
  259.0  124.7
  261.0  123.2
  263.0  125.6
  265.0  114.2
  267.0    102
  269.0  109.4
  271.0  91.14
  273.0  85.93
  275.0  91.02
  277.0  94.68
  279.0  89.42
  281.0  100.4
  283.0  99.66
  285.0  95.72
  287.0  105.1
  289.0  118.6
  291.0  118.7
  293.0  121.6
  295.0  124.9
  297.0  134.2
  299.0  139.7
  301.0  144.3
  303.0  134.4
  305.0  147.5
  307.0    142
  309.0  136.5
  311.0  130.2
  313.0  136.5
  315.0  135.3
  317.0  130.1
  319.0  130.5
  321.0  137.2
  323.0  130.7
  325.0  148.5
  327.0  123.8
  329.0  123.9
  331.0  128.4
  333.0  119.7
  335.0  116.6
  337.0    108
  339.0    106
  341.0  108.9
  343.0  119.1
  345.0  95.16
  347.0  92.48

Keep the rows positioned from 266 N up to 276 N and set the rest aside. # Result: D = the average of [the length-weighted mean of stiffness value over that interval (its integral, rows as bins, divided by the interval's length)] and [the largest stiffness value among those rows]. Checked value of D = 103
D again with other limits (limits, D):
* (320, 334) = 139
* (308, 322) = 135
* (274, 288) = 101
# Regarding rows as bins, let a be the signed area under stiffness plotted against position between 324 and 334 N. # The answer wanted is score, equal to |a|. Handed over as 1289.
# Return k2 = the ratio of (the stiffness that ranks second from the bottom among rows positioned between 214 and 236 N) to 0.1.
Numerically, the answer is 1119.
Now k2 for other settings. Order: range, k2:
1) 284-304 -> 1051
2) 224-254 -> 1119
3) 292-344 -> 1080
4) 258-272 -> 1020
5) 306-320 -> 1302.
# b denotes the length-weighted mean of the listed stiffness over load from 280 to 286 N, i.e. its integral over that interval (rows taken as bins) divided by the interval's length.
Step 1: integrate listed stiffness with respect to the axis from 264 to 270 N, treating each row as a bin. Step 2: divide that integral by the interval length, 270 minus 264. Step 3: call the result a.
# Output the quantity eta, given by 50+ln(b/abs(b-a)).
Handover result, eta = 52.3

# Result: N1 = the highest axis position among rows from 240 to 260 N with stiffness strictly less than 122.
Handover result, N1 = 245.0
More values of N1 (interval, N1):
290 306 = 293.0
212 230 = 229.0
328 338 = 337.0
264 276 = 275.0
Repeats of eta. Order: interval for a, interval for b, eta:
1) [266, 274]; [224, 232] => 51.8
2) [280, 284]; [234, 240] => 52.1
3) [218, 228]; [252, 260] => 52.3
